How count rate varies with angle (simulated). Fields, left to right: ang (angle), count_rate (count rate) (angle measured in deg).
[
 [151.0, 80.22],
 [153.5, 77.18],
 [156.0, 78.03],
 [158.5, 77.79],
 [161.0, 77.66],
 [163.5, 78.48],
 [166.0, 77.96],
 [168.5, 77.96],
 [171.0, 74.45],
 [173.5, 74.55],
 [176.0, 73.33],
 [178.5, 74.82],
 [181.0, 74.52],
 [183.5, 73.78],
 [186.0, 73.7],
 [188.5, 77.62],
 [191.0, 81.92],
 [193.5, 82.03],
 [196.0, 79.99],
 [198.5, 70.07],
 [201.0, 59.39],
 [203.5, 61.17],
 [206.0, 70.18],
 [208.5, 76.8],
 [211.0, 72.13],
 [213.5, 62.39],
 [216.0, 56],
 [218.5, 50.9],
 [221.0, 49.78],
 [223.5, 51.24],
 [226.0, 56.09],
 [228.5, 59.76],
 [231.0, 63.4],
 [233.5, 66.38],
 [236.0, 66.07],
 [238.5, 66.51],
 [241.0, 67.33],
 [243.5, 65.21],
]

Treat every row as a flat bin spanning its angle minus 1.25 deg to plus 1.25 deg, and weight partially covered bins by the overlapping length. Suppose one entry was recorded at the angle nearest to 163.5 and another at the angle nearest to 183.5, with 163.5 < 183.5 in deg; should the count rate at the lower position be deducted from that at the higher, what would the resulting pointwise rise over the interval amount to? -4.7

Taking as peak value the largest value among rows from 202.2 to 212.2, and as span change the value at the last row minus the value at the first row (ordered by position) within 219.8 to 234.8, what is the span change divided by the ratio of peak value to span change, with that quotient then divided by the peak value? 0.047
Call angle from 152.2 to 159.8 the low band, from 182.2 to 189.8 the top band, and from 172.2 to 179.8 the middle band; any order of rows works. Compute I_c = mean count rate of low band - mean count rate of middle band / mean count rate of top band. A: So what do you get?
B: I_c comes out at 76.7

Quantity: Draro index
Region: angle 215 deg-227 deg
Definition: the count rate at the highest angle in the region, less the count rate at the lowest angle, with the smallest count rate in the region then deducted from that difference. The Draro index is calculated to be -50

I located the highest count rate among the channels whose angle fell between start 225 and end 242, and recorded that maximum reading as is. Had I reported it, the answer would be 67.33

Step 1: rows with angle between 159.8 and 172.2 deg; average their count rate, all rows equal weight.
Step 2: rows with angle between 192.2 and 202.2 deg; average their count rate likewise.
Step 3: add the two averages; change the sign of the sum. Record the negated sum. -150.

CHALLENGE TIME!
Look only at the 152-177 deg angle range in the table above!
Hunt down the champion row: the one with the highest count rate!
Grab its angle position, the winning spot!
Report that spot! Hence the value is 163.5 deg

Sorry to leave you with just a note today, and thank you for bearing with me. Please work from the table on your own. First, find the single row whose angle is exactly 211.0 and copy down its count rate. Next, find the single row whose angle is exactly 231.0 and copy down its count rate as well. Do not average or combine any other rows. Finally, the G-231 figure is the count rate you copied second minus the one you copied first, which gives -8.7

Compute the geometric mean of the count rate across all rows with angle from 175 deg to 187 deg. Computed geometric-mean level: 74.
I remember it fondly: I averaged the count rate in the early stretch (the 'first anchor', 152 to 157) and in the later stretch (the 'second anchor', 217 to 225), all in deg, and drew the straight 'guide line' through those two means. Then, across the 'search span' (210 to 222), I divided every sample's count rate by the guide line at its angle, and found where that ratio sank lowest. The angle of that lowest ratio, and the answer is 221.0 deg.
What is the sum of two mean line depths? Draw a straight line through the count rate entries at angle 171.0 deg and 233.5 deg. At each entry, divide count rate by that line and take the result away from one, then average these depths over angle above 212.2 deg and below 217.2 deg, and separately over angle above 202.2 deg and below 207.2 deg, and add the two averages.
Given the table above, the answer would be 0.20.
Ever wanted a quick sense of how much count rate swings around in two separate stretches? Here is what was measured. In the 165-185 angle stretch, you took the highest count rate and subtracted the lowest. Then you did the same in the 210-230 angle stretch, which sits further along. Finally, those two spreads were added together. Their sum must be 27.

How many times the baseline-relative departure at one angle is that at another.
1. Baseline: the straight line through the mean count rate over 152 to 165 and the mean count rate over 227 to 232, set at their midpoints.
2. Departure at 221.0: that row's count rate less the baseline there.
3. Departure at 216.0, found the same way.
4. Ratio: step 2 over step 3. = 1.6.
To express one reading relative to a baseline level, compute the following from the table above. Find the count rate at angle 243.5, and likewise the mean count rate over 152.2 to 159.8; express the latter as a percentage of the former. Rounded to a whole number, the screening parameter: 119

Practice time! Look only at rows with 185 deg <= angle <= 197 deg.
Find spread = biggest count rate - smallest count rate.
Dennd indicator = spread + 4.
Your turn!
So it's 12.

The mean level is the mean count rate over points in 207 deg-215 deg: 70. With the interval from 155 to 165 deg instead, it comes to 78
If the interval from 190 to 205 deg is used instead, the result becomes 72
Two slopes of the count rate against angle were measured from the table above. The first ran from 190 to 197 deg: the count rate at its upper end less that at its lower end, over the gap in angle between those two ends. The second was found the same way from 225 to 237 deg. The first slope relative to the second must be -0.39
